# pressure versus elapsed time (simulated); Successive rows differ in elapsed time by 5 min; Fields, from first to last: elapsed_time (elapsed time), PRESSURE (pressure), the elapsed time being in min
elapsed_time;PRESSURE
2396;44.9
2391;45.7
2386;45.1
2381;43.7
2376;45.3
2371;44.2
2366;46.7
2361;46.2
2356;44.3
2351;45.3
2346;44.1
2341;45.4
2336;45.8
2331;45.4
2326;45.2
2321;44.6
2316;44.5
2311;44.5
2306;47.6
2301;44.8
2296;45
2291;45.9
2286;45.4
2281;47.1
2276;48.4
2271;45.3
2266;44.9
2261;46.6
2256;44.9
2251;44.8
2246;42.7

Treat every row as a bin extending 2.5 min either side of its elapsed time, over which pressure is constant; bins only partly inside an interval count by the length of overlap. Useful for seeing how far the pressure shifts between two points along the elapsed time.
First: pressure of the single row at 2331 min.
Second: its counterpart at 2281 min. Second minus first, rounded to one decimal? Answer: 1.7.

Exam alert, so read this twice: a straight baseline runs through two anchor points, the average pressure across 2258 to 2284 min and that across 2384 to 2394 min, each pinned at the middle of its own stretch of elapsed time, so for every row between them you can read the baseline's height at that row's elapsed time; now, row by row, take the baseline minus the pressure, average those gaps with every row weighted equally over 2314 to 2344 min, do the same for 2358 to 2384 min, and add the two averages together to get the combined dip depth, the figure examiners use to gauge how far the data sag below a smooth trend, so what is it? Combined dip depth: 1.1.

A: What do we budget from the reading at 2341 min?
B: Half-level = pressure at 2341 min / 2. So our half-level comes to 22.7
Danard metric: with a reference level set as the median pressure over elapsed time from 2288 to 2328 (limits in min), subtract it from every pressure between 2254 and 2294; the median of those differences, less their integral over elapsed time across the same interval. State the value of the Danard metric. -46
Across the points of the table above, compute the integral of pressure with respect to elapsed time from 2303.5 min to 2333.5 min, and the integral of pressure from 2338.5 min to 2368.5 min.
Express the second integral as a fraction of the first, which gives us 1.00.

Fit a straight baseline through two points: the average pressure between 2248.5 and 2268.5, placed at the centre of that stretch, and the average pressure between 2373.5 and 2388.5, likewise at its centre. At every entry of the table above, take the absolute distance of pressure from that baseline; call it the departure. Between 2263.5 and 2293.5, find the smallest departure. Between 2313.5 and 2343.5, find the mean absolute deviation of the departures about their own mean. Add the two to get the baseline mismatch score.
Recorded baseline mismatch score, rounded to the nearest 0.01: 0.20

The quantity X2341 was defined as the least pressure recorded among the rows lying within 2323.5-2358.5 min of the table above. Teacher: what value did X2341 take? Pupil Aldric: 44.1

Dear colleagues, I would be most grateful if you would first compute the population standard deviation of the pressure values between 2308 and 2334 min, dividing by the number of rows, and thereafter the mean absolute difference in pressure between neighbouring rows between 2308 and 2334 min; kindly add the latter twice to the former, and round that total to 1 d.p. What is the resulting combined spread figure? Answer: 0.8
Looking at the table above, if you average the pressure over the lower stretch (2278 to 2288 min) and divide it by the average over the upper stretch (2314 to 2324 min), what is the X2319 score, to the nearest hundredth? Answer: 1.04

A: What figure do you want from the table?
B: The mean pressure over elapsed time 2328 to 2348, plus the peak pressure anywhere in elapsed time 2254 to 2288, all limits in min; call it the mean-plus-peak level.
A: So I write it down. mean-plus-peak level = 93.6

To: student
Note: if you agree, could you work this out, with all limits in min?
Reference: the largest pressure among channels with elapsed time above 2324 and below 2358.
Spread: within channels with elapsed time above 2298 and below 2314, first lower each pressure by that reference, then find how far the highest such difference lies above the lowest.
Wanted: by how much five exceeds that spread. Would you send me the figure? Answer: 2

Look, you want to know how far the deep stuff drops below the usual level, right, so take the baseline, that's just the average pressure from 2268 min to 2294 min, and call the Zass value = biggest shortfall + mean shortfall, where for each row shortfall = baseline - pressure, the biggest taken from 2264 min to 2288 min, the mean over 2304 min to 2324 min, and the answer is 2.6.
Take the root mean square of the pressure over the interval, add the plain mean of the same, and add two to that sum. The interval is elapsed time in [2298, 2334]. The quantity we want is 92.5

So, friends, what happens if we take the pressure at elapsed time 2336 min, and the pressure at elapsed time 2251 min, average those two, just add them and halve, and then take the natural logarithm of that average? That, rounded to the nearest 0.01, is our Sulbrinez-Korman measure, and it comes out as 3.81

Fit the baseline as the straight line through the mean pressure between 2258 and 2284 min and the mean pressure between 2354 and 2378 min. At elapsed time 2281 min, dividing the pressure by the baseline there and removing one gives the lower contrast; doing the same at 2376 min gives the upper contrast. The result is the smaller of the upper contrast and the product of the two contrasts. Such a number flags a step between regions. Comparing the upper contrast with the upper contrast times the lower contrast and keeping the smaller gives 0.0000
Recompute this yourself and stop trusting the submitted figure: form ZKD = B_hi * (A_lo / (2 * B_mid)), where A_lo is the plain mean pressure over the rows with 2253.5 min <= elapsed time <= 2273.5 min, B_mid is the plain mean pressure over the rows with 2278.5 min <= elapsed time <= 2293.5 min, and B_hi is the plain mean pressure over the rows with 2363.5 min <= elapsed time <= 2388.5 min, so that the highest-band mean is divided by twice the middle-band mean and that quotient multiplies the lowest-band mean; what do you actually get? 22.2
